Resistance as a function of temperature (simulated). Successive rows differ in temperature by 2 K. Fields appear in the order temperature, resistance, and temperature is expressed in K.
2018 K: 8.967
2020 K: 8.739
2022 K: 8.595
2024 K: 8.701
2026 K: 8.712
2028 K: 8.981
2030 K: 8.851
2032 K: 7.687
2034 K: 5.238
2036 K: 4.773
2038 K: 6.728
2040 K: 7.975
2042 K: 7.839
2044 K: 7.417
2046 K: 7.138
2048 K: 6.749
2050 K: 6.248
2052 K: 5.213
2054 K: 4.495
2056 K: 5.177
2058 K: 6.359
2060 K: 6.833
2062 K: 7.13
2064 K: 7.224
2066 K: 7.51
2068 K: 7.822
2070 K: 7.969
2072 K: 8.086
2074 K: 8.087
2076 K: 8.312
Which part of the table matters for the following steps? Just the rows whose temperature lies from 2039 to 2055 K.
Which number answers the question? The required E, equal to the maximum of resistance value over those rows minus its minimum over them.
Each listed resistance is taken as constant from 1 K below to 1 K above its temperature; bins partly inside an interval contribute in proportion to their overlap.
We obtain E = 3.5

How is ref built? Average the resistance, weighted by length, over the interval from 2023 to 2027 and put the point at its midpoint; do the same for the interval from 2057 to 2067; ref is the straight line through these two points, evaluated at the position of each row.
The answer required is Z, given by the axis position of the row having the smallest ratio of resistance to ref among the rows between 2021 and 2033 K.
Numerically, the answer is 2032 K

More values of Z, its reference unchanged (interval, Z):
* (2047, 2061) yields 2054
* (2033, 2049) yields 2036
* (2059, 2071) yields 2060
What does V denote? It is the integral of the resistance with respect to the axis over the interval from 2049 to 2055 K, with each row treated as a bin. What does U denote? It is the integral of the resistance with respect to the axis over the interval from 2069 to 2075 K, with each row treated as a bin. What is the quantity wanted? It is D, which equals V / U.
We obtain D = 0.7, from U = 48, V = 32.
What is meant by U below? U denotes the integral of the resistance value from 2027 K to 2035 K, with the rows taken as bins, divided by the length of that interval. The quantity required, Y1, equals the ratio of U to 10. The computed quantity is 0.77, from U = 7.7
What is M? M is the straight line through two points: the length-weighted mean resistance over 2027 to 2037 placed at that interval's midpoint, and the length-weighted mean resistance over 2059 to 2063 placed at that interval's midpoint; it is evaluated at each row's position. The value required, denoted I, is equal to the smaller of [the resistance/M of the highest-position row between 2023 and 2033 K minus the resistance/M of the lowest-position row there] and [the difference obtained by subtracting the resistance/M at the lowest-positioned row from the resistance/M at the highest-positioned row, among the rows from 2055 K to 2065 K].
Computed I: -0.137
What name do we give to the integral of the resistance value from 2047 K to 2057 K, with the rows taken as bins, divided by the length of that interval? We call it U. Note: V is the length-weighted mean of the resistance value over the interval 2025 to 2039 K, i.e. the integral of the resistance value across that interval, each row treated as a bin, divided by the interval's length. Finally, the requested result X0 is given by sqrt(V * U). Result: 6.4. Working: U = 5.58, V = 7.28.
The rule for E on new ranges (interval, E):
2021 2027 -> 0.1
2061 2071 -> 0.8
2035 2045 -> 3.2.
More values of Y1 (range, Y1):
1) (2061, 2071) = 0.75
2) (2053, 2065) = 0.62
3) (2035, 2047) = 0.70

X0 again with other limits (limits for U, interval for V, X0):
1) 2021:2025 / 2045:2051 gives 7.6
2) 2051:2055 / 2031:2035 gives 5.6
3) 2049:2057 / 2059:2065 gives 6.1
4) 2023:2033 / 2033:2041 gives 7.3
